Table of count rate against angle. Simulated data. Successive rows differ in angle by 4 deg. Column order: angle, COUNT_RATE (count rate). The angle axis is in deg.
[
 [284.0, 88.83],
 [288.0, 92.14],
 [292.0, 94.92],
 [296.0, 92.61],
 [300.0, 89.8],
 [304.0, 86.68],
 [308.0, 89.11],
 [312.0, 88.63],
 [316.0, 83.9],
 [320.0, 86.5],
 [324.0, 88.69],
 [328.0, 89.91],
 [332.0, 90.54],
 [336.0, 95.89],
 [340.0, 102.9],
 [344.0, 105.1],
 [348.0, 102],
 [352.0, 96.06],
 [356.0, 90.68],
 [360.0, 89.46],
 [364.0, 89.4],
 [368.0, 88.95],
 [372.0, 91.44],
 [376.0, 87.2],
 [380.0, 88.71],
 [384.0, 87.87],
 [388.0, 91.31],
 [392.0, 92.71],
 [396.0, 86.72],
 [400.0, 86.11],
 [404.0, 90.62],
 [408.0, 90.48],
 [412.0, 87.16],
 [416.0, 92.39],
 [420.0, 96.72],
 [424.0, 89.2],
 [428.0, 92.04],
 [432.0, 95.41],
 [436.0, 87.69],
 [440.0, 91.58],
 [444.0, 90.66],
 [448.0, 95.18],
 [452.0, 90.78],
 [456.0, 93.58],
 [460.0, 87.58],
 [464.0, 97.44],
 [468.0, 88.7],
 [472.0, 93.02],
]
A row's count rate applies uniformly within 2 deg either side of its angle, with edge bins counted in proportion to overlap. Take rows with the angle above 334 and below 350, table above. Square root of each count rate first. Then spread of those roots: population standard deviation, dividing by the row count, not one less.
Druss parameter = 0.17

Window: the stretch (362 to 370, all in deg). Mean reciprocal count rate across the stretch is 0.0112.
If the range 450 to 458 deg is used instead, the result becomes 0.0109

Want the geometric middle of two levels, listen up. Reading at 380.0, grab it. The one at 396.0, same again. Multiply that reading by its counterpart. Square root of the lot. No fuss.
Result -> 88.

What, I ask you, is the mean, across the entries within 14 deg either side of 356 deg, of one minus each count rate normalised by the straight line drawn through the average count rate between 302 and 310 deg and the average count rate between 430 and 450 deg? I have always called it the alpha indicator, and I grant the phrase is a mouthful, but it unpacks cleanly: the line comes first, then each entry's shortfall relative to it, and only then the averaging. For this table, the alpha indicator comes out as -0.057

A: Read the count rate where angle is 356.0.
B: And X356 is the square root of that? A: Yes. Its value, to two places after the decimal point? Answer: 9.52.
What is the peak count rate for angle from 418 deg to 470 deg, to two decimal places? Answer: 97.44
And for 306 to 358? 105.10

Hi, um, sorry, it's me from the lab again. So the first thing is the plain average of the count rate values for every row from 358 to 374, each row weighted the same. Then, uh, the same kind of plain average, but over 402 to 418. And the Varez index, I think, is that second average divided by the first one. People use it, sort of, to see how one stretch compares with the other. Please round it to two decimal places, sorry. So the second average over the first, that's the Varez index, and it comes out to 1.00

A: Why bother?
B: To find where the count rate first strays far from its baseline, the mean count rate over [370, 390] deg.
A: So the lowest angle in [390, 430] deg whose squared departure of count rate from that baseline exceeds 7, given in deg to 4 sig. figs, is 392.0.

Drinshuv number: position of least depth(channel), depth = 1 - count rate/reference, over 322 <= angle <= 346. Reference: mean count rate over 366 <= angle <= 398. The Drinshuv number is 344.0 deg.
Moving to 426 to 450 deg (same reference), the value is 432.0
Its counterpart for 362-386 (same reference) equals 372.0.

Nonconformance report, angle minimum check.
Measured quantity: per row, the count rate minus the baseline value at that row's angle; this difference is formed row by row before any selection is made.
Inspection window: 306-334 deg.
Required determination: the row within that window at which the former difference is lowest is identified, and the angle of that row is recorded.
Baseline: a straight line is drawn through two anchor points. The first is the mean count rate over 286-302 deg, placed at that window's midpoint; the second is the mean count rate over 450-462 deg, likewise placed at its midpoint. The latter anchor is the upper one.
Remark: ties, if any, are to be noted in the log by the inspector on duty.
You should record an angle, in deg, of 316.0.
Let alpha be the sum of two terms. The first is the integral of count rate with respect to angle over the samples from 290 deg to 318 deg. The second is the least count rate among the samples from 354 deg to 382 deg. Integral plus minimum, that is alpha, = 2590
